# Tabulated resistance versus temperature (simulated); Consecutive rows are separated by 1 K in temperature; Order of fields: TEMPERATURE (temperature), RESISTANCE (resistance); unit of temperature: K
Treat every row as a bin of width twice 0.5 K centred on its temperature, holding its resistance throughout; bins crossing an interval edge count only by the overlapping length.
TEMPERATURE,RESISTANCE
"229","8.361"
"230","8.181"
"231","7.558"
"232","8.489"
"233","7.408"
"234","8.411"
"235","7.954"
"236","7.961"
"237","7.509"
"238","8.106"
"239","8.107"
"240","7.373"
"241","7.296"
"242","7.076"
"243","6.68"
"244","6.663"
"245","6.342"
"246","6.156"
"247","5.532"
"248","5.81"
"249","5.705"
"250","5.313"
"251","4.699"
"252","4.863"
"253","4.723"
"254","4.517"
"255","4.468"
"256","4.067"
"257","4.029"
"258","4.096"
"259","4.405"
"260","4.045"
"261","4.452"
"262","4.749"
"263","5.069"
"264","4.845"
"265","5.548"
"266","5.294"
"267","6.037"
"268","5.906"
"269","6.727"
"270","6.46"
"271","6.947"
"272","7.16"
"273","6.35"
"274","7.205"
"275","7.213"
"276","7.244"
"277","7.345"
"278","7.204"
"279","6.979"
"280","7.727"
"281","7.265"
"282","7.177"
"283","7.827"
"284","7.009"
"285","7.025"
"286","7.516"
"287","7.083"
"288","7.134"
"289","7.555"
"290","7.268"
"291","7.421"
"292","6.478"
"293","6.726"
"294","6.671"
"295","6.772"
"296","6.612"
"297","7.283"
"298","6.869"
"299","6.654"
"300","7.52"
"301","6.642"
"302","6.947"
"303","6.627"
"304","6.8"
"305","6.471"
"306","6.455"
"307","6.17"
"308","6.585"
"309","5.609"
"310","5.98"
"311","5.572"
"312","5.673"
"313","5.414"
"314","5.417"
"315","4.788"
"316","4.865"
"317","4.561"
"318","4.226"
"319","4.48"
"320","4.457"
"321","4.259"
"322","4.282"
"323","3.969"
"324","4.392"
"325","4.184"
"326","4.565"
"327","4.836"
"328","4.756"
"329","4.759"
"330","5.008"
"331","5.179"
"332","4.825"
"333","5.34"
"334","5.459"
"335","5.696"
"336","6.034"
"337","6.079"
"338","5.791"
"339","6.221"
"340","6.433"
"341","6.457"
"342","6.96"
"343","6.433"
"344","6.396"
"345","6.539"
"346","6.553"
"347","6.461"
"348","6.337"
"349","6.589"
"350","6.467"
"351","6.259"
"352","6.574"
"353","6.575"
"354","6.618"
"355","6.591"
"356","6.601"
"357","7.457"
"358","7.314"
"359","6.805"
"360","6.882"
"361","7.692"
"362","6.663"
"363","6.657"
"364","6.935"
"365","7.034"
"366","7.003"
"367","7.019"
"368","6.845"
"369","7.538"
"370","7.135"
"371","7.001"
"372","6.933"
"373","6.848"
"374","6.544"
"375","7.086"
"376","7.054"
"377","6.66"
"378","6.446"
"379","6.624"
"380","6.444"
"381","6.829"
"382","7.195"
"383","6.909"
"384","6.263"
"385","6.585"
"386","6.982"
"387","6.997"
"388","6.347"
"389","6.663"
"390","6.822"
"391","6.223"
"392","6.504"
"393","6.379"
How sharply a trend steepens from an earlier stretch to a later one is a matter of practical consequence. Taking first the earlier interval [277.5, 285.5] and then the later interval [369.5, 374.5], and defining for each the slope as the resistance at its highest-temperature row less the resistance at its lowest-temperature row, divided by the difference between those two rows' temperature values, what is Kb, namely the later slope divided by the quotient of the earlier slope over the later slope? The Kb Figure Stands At -0.854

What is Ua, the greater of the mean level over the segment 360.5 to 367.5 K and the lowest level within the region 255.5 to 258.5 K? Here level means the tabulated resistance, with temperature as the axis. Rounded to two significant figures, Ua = 7.0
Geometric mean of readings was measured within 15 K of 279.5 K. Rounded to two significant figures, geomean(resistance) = 6.9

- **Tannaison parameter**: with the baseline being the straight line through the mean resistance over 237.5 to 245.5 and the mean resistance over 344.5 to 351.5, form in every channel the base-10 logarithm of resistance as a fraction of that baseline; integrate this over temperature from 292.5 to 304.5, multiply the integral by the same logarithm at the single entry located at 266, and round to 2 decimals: 0.00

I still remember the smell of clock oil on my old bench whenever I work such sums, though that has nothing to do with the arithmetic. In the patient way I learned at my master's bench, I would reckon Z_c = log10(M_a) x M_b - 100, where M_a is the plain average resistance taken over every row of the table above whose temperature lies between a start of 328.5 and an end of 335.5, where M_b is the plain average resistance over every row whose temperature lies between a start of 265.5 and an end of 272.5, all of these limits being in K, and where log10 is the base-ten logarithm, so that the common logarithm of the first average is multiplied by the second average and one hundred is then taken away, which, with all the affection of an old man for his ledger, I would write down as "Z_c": -95.5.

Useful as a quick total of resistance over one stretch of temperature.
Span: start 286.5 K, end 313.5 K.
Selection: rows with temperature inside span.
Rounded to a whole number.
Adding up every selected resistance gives 179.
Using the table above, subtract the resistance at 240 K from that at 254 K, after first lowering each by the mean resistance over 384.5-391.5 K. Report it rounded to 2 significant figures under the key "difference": -2.9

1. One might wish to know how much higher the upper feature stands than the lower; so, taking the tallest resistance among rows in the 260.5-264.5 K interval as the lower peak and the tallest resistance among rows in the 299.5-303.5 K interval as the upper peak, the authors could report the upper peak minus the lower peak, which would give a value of 2.5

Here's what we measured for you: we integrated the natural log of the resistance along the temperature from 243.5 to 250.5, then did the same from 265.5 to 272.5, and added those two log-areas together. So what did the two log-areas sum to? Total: 25.4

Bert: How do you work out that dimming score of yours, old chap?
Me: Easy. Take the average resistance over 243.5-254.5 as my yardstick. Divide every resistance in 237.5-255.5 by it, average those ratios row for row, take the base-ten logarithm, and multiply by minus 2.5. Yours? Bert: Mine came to -0.11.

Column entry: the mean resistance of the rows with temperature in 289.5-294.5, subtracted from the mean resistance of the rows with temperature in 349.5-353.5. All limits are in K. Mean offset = -0.44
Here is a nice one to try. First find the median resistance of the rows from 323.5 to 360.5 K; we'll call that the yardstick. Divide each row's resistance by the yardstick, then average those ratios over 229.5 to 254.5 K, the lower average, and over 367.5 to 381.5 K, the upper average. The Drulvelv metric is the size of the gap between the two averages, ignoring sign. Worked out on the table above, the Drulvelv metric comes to 0.019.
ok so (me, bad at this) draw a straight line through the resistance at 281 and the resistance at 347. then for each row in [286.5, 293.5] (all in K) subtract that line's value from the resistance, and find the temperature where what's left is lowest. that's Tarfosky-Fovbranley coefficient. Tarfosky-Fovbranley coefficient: 292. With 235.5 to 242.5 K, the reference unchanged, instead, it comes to 242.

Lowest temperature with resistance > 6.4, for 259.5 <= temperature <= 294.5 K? 269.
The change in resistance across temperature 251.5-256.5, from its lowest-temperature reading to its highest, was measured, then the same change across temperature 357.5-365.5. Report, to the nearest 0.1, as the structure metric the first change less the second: -0.5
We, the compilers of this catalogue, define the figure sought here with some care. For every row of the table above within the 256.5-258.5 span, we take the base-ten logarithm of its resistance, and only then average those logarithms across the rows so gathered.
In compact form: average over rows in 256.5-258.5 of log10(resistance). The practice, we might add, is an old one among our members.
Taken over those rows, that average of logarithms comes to 0.609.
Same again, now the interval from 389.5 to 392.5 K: 0.814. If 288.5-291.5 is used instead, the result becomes 0.870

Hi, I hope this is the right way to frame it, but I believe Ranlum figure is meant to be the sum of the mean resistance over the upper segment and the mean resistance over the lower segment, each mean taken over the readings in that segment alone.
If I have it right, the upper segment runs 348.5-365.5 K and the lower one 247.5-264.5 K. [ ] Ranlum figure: 11.5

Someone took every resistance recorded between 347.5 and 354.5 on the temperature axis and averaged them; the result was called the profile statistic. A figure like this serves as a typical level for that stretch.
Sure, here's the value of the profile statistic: 6.5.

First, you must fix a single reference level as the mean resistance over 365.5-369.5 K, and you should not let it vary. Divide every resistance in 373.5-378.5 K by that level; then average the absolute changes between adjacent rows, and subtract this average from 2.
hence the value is 1.96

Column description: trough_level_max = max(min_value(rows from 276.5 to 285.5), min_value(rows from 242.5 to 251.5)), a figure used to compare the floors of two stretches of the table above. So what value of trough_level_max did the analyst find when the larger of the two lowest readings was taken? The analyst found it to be 6.98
